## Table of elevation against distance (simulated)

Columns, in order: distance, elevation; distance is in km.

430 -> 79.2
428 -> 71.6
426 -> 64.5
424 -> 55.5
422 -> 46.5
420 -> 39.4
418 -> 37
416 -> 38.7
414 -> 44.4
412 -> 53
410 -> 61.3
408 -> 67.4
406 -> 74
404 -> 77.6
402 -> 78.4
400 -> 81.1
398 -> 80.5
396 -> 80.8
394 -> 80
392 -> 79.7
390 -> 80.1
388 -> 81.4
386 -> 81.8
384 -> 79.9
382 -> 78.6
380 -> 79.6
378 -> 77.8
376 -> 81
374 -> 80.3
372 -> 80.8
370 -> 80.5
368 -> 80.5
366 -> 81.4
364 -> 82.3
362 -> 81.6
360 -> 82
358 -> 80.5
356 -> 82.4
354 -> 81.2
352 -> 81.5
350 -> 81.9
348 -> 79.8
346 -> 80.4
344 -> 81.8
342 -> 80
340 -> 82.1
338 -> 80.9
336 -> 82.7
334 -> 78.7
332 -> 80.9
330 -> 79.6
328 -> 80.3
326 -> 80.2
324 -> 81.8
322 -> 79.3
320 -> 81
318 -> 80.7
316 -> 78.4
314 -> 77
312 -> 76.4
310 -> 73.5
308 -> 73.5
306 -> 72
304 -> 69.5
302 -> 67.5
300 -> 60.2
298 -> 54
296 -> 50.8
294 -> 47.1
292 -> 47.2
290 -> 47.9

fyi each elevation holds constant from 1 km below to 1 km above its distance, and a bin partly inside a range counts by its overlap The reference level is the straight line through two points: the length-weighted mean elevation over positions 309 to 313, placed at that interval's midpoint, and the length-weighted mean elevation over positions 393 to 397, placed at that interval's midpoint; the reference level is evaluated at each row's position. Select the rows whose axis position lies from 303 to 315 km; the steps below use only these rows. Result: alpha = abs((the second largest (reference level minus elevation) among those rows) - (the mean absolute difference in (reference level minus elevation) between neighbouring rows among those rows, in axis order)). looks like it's 1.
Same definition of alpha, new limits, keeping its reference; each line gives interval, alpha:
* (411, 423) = 38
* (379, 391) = 1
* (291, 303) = 22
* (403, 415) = 22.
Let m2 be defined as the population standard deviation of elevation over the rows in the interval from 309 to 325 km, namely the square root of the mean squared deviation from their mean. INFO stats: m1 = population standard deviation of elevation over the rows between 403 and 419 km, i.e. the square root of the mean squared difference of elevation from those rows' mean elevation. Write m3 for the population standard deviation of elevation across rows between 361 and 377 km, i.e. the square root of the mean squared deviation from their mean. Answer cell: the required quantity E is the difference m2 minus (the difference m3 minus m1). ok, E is 17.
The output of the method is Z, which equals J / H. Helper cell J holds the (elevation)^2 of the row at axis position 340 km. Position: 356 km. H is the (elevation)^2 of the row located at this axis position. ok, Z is 0.99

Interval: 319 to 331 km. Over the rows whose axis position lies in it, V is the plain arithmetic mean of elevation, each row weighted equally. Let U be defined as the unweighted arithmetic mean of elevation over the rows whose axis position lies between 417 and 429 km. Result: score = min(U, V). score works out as 52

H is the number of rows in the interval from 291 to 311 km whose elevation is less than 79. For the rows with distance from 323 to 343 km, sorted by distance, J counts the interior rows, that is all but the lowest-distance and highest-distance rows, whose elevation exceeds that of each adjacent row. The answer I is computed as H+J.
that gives 14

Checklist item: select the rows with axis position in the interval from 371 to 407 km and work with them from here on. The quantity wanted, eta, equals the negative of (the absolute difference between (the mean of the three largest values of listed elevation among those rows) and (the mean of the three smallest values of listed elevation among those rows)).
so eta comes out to -5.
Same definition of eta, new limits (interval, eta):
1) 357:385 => -3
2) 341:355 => -2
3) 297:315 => -15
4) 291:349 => -34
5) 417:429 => -23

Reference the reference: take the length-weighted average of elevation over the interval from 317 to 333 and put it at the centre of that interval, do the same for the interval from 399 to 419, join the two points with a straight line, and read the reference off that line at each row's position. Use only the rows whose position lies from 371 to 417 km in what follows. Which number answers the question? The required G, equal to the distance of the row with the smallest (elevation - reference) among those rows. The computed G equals 416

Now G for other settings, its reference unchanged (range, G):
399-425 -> 418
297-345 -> 298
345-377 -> 348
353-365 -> 354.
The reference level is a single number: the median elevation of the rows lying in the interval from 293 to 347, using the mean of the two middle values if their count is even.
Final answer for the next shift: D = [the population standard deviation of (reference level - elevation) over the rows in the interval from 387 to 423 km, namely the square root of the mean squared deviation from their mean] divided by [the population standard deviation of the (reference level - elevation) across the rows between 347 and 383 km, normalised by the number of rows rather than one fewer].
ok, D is 14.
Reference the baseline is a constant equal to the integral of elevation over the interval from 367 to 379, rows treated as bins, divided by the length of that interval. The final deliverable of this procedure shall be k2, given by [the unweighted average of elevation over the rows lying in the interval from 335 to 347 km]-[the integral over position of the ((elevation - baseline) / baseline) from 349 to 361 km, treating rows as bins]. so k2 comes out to 81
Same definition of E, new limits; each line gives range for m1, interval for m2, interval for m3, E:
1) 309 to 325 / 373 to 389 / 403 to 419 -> -11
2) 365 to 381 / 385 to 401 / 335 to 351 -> 1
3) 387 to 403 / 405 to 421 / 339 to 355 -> 13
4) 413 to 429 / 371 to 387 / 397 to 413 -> 4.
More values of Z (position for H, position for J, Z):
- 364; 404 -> 0.89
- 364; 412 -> 0.41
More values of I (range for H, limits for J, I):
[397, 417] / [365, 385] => 11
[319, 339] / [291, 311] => 1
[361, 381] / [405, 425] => 1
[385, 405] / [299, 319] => 2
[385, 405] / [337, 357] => 5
